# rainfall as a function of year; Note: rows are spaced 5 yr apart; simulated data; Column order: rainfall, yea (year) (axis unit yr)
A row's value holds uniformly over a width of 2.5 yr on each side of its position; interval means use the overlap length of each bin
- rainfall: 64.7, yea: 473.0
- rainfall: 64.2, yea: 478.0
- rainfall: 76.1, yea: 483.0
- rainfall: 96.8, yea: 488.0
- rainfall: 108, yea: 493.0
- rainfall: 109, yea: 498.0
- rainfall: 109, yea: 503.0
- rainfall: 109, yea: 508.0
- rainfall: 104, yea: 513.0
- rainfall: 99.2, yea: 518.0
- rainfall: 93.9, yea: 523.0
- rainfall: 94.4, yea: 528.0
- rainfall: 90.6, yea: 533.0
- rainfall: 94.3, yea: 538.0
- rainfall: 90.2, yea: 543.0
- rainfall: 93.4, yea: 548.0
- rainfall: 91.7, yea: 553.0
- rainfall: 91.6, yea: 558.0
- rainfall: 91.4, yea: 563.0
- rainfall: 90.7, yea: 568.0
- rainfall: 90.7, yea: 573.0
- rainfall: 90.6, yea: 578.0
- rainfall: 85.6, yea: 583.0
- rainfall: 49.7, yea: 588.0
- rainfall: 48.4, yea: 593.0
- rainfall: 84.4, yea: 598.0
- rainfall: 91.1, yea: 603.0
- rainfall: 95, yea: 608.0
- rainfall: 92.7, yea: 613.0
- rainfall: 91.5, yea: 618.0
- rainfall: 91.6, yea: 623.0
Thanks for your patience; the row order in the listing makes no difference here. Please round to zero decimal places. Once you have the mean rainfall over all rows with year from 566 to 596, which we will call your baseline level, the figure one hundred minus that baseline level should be 24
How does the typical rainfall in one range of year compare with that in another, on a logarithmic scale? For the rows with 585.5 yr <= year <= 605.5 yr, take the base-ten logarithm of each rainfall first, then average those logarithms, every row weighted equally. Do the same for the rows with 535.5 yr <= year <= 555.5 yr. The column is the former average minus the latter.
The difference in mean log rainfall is -0.15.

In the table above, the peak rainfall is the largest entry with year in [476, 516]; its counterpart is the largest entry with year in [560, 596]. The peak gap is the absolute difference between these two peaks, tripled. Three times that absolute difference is 53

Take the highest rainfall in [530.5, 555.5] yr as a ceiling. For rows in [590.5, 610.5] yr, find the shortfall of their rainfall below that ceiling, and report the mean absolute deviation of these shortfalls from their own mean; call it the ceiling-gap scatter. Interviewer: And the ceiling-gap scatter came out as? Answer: 15.7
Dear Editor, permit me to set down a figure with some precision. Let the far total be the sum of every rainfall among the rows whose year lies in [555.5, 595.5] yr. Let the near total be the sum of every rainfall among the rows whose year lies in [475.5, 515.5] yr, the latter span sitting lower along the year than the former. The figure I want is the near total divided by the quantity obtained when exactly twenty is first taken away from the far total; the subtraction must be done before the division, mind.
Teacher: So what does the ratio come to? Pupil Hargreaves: 1.25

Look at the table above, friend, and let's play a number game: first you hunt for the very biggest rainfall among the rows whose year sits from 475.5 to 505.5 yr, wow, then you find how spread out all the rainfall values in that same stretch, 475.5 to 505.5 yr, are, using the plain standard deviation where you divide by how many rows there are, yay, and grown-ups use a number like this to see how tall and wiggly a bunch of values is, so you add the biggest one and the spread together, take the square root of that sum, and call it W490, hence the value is 11.3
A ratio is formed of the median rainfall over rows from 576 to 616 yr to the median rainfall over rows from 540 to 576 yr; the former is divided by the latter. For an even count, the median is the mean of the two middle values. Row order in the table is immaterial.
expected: 0.96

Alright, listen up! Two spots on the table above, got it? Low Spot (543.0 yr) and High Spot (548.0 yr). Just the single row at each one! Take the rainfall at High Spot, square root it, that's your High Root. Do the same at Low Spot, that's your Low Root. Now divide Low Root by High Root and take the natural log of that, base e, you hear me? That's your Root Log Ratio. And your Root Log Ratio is -0.02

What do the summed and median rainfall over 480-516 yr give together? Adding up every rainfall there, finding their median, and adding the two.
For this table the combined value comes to 820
